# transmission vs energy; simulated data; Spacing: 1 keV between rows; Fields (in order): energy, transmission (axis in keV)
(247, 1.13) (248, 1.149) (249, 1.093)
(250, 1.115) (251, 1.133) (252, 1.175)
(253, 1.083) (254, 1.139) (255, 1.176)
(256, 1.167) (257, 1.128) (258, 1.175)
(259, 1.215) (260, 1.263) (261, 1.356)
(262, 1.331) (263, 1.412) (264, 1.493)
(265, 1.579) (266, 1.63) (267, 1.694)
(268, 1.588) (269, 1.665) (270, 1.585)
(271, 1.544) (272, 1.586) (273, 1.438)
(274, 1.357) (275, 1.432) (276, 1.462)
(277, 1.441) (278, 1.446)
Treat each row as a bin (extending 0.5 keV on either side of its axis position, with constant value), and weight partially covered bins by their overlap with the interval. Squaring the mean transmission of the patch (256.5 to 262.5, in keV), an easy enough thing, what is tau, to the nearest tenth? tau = 1.5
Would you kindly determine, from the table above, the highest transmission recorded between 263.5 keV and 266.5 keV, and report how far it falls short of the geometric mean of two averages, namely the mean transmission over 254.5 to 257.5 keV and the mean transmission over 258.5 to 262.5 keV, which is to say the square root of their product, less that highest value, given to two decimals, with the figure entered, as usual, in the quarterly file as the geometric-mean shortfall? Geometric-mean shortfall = -0.41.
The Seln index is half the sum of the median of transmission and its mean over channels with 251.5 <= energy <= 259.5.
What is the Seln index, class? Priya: 1.16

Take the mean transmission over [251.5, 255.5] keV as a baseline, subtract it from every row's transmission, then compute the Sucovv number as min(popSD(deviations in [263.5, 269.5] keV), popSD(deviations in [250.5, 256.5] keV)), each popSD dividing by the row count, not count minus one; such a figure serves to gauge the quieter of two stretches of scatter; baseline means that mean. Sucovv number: 0.0326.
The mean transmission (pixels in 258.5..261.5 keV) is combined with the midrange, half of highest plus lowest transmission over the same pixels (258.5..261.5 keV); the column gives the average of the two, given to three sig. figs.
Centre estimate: 1.28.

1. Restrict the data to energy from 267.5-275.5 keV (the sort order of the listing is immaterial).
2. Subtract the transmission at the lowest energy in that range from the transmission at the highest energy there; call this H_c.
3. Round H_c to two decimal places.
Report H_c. -0.16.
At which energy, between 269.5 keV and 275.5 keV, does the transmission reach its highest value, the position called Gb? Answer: 272 keV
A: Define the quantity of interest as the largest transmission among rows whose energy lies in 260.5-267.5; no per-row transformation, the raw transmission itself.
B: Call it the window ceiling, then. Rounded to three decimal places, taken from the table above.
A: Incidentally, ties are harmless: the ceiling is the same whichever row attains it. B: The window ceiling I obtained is 1.694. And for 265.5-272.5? 1.694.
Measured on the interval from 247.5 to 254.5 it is 1.175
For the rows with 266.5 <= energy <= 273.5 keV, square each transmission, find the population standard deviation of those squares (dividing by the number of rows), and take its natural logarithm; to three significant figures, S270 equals -1.42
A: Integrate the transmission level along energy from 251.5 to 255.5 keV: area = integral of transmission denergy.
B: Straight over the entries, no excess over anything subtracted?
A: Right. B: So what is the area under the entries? 4.6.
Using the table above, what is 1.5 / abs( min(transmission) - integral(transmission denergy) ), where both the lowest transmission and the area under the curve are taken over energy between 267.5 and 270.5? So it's 0.46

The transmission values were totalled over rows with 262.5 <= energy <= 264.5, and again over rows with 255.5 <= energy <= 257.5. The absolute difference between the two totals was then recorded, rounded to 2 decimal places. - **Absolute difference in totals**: 0.61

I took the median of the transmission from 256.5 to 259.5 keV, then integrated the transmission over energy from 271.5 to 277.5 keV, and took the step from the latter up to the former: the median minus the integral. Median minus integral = -7.5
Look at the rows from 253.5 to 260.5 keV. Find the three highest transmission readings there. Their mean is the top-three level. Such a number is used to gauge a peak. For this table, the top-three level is 1.22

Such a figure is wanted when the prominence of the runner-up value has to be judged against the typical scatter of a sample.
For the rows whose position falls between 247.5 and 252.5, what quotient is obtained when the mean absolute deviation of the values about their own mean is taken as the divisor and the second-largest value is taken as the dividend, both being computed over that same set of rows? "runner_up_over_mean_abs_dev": 50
